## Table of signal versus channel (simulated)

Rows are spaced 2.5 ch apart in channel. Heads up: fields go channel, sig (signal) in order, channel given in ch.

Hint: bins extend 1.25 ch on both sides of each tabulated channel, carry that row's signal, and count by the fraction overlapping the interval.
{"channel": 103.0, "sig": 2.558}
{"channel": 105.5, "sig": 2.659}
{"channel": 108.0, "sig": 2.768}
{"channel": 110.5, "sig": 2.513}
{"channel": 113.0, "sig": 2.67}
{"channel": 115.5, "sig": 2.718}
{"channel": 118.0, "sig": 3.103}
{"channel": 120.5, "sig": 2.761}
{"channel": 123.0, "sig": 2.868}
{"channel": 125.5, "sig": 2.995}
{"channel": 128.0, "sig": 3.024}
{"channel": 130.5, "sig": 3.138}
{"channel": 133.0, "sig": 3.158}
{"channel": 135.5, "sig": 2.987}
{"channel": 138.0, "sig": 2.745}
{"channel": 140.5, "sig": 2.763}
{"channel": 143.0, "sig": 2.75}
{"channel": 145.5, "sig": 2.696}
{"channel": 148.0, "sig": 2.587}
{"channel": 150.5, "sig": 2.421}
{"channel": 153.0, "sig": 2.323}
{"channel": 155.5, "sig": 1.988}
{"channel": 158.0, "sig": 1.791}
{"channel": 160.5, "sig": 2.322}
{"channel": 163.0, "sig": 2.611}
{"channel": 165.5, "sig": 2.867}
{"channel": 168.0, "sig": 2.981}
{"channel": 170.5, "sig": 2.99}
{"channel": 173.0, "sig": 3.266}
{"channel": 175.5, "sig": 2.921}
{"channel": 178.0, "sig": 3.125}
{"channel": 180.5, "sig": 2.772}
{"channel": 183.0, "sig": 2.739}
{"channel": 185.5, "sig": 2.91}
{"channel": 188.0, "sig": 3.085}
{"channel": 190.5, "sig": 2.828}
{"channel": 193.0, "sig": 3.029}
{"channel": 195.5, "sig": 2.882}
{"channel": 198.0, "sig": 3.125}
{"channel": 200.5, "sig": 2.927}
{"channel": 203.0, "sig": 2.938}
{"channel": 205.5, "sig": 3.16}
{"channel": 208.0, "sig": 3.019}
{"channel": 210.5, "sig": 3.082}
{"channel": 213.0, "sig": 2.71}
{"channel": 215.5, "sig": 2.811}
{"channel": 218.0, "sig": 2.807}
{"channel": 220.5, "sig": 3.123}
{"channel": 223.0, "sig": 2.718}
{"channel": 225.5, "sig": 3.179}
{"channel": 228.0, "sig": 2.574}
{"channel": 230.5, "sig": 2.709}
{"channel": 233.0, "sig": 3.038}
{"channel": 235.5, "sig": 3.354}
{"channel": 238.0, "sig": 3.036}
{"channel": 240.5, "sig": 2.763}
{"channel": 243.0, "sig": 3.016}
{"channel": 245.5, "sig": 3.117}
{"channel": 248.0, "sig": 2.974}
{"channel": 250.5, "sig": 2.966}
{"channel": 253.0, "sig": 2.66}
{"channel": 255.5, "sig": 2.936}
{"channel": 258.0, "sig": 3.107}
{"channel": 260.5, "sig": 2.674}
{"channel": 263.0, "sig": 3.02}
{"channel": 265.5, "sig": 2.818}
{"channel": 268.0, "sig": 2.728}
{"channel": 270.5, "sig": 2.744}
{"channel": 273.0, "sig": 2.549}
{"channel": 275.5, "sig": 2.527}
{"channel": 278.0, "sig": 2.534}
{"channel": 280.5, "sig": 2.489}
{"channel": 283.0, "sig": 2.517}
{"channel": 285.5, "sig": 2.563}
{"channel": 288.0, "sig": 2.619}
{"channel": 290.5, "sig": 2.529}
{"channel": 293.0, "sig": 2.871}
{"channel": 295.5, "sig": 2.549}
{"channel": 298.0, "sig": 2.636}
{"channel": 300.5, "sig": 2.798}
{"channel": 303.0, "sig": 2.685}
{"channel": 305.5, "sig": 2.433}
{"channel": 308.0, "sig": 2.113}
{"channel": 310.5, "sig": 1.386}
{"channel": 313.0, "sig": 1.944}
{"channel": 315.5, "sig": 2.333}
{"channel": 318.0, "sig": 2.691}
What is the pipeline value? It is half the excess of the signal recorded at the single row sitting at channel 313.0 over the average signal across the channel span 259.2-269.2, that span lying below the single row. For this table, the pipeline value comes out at -0.43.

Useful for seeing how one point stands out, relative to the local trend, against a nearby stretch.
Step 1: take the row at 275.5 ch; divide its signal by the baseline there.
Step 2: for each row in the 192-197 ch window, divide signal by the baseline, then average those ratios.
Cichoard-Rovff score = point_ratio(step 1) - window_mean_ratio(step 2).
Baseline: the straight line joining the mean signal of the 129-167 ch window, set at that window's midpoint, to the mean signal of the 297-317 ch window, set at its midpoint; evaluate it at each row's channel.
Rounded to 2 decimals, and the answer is -0.10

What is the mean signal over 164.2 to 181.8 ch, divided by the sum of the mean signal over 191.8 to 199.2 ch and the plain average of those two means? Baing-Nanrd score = 0.497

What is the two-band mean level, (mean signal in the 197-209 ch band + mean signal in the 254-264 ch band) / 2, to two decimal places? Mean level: 2.98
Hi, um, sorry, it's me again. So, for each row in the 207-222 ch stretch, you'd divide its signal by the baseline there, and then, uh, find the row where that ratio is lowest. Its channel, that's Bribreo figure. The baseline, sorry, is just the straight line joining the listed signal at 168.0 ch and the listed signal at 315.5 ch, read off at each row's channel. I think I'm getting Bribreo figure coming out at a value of 213.0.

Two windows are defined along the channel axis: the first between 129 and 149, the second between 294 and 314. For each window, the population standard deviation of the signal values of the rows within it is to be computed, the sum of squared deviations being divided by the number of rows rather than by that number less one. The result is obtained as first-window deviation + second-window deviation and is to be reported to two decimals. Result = 0.64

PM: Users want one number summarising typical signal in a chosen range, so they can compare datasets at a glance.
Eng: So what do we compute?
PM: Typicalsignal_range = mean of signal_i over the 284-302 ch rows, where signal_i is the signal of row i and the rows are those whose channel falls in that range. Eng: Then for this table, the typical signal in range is 2.65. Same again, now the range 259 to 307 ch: 2.65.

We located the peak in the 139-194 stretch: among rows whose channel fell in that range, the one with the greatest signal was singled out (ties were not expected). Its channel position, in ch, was 173.0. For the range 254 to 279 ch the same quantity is 258.0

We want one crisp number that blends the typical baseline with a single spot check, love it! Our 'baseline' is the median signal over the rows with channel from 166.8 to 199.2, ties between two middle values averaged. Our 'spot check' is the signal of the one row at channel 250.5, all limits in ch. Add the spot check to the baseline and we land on 5.9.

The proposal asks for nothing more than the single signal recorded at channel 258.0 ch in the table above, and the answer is 3.107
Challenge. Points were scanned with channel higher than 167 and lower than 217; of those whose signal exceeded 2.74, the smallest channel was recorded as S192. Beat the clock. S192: 168.0 ch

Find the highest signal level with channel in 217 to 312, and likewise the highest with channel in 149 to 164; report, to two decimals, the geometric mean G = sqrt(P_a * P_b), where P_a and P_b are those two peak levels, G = 2.96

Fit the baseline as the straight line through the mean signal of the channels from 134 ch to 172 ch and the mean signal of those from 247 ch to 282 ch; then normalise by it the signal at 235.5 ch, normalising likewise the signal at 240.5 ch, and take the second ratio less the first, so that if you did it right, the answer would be -0.22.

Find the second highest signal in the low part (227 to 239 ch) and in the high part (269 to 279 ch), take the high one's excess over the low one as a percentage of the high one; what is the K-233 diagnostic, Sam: -19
